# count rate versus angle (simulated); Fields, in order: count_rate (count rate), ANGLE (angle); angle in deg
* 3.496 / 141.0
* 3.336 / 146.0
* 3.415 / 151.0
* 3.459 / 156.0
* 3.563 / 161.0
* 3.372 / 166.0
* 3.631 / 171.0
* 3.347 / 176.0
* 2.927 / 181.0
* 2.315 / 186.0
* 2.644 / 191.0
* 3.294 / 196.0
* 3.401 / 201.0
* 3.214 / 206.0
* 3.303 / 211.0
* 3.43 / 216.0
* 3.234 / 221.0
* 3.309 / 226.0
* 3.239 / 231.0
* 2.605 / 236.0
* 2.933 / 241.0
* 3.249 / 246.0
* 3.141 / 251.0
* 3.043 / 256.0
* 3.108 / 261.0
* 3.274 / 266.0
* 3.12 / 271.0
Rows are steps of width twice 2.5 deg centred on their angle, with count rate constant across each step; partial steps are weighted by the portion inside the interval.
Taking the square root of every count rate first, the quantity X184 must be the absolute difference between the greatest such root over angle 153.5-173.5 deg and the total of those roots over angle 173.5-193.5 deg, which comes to 4.78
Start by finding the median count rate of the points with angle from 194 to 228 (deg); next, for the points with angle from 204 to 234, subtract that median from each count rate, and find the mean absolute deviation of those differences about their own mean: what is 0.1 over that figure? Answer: 1.7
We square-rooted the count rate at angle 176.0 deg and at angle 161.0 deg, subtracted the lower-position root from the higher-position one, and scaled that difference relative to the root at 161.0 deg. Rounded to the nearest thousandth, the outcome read -0.031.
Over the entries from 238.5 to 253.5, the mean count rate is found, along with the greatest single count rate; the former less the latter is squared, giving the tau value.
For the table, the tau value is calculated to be 0.020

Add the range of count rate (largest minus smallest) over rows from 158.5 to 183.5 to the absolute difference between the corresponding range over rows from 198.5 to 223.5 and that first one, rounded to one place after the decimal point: 1.2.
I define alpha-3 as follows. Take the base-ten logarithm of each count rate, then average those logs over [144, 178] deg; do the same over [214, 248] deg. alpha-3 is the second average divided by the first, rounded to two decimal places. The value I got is 0.92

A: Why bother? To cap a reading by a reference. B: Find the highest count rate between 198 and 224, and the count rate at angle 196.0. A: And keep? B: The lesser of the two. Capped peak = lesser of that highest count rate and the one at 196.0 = 3.29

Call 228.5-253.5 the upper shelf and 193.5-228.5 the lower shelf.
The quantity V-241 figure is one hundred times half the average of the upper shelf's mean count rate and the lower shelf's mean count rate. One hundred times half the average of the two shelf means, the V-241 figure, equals 159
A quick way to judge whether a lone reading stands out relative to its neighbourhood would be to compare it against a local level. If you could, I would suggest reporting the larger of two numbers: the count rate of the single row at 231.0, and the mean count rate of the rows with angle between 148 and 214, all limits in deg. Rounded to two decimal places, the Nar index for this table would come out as 3.24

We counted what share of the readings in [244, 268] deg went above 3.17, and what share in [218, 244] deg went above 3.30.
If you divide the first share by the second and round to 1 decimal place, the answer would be 2.0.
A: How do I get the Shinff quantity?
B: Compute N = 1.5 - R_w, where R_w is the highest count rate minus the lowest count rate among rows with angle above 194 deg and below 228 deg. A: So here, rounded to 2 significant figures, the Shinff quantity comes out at 1.3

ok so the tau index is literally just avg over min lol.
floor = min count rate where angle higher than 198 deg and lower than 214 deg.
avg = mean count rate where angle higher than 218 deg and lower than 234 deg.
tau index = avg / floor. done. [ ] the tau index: 1.01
